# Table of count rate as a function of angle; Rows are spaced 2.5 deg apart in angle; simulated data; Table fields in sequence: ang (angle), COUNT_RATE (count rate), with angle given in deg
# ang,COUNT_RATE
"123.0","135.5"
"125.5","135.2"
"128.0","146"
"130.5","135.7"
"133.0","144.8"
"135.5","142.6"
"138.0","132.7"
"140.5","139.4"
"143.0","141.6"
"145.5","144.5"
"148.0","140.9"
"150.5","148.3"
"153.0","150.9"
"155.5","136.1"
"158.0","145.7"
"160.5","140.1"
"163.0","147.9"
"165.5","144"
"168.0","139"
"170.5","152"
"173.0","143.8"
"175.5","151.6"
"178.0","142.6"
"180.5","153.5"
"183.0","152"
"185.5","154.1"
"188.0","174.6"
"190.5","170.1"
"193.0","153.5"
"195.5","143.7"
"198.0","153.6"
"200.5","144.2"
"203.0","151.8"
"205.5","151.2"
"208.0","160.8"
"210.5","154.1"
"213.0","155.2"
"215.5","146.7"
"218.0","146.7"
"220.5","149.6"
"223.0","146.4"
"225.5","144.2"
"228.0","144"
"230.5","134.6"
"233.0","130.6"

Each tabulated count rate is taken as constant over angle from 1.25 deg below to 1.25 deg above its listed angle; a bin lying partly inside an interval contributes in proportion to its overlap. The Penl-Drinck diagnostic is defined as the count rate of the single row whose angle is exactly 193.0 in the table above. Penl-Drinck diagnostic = 153.5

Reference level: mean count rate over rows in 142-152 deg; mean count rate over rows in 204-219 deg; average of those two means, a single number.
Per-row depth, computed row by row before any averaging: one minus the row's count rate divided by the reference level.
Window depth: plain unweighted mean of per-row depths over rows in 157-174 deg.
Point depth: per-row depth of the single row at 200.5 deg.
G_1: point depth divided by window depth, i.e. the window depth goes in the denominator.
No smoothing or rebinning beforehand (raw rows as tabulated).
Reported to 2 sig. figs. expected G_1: 1.1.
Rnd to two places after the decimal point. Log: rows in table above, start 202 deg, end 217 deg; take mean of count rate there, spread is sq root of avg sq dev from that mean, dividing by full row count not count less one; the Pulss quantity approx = 4.30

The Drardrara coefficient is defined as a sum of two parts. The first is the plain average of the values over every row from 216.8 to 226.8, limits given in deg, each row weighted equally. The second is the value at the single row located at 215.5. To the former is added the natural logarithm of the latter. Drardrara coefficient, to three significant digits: 152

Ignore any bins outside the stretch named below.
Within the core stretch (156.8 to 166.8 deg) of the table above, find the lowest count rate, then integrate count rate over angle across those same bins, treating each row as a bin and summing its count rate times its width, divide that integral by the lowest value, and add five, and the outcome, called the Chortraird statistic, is 15.3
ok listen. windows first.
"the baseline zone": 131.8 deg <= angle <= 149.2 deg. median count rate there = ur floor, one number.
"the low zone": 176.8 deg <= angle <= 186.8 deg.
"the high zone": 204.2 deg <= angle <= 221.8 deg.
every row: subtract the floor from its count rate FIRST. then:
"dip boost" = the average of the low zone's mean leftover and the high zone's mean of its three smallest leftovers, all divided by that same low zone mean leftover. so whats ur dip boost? 0.8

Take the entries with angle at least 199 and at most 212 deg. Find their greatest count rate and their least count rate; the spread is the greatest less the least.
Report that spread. 17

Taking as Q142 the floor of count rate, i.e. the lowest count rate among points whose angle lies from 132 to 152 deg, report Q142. 132.7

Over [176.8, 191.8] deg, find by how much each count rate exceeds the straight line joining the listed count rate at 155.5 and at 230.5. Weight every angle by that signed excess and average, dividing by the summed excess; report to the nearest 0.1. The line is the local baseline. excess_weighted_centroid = 186.2 deg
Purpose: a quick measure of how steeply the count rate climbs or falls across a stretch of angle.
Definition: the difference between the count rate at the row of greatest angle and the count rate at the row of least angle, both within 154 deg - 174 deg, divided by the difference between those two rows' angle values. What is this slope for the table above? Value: 0.4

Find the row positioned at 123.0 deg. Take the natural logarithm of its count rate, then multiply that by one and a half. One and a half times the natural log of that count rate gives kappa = 7.36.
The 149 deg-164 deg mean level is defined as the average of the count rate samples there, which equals 145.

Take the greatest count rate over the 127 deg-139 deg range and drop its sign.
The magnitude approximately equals 146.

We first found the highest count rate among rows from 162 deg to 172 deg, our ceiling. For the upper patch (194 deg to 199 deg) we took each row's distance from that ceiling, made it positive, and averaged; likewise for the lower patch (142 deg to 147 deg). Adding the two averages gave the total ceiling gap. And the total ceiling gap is 13.9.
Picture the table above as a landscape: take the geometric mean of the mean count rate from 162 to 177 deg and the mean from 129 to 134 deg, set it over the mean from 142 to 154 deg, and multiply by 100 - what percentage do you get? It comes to 99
